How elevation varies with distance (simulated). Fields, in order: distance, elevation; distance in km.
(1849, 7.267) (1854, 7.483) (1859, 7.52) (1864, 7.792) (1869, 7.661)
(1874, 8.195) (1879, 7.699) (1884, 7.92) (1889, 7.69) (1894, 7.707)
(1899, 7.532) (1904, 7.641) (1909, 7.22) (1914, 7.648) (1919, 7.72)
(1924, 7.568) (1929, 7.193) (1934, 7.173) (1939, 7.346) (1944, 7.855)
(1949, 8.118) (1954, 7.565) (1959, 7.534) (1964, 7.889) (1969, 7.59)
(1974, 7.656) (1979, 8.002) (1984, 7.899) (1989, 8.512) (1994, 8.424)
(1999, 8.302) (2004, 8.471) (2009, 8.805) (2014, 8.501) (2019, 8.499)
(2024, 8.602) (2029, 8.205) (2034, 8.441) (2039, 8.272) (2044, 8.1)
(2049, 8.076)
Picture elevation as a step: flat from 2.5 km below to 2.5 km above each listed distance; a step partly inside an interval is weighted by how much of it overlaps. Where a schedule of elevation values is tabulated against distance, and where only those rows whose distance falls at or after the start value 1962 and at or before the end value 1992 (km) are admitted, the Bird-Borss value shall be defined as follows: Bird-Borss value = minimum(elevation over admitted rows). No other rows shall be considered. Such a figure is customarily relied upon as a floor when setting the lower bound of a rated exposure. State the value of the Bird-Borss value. 7.59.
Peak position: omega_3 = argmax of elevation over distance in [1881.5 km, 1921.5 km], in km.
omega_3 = 1884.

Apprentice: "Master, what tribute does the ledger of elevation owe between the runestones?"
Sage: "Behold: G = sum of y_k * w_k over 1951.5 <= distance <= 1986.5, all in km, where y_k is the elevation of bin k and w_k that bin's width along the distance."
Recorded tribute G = 271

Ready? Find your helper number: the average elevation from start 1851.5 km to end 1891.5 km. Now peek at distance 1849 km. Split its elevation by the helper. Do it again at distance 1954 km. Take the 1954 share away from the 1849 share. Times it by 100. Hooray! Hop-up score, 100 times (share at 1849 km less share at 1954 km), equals -4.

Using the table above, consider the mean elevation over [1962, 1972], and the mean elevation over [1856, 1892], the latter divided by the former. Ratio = 1.01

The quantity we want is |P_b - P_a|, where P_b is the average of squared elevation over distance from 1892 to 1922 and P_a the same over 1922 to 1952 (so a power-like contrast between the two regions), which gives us 0.4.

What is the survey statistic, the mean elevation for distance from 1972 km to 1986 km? 7.9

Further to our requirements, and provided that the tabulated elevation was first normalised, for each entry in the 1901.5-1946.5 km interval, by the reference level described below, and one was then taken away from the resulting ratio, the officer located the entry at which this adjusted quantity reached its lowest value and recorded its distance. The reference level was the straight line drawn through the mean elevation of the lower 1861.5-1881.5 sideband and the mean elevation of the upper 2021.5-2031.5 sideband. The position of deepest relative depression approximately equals 1934 km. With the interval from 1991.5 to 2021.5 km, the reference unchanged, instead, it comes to 1999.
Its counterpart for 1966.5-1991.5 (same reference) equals 1969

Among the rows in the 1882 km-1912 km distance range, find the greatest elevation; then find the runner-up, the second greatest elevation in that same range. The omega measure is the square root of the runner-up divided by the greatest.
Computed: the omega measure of 0.986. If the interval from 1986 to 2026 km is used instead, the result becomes 0.988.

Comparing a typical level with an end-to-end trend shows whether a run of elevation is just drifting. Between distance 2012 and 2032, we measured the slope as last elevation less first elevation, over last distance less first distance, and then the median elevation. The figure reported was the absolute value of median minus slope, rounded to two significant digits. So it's 8.5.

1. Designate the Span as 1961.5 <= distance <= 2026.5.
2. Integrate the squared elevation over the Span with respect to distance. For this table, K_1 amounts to 4425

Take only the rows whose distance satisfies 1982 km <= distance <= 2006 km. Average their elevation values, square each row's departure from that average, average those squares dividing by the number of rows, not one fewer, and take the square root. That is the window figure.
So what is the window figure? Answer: 0.223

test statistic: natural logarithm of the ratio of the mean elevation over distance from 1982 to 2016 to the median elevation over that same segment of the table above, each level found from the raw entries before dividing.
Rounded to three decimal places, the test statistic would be -0.006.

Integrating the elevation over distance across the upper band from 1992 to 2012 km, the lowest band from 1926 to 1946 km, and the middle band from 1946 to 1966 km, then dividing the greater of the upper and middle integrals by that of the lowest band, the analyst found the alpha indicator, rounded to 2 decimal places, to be 1.15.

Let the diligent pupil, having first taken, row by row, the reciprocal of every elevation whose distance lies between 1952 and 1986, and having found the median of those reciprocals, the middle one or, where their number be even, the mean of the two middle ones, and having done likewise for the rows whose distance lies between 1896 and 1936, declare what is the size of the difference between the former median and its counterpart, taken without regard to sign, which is 0.0018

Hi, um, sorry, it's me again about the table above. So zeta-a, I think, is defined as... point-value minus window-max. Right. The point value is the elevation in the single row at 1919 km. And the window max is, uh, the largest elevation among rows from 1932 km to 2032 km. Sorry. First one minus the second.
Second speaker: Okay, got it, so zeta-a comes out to -1.1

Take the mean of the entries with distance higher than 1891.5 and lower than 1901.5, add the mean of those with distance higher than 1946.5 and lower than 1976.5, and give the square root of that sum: 3.92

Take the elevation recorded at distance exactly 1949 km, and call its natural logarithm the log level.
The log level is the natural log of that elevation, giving 2.09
